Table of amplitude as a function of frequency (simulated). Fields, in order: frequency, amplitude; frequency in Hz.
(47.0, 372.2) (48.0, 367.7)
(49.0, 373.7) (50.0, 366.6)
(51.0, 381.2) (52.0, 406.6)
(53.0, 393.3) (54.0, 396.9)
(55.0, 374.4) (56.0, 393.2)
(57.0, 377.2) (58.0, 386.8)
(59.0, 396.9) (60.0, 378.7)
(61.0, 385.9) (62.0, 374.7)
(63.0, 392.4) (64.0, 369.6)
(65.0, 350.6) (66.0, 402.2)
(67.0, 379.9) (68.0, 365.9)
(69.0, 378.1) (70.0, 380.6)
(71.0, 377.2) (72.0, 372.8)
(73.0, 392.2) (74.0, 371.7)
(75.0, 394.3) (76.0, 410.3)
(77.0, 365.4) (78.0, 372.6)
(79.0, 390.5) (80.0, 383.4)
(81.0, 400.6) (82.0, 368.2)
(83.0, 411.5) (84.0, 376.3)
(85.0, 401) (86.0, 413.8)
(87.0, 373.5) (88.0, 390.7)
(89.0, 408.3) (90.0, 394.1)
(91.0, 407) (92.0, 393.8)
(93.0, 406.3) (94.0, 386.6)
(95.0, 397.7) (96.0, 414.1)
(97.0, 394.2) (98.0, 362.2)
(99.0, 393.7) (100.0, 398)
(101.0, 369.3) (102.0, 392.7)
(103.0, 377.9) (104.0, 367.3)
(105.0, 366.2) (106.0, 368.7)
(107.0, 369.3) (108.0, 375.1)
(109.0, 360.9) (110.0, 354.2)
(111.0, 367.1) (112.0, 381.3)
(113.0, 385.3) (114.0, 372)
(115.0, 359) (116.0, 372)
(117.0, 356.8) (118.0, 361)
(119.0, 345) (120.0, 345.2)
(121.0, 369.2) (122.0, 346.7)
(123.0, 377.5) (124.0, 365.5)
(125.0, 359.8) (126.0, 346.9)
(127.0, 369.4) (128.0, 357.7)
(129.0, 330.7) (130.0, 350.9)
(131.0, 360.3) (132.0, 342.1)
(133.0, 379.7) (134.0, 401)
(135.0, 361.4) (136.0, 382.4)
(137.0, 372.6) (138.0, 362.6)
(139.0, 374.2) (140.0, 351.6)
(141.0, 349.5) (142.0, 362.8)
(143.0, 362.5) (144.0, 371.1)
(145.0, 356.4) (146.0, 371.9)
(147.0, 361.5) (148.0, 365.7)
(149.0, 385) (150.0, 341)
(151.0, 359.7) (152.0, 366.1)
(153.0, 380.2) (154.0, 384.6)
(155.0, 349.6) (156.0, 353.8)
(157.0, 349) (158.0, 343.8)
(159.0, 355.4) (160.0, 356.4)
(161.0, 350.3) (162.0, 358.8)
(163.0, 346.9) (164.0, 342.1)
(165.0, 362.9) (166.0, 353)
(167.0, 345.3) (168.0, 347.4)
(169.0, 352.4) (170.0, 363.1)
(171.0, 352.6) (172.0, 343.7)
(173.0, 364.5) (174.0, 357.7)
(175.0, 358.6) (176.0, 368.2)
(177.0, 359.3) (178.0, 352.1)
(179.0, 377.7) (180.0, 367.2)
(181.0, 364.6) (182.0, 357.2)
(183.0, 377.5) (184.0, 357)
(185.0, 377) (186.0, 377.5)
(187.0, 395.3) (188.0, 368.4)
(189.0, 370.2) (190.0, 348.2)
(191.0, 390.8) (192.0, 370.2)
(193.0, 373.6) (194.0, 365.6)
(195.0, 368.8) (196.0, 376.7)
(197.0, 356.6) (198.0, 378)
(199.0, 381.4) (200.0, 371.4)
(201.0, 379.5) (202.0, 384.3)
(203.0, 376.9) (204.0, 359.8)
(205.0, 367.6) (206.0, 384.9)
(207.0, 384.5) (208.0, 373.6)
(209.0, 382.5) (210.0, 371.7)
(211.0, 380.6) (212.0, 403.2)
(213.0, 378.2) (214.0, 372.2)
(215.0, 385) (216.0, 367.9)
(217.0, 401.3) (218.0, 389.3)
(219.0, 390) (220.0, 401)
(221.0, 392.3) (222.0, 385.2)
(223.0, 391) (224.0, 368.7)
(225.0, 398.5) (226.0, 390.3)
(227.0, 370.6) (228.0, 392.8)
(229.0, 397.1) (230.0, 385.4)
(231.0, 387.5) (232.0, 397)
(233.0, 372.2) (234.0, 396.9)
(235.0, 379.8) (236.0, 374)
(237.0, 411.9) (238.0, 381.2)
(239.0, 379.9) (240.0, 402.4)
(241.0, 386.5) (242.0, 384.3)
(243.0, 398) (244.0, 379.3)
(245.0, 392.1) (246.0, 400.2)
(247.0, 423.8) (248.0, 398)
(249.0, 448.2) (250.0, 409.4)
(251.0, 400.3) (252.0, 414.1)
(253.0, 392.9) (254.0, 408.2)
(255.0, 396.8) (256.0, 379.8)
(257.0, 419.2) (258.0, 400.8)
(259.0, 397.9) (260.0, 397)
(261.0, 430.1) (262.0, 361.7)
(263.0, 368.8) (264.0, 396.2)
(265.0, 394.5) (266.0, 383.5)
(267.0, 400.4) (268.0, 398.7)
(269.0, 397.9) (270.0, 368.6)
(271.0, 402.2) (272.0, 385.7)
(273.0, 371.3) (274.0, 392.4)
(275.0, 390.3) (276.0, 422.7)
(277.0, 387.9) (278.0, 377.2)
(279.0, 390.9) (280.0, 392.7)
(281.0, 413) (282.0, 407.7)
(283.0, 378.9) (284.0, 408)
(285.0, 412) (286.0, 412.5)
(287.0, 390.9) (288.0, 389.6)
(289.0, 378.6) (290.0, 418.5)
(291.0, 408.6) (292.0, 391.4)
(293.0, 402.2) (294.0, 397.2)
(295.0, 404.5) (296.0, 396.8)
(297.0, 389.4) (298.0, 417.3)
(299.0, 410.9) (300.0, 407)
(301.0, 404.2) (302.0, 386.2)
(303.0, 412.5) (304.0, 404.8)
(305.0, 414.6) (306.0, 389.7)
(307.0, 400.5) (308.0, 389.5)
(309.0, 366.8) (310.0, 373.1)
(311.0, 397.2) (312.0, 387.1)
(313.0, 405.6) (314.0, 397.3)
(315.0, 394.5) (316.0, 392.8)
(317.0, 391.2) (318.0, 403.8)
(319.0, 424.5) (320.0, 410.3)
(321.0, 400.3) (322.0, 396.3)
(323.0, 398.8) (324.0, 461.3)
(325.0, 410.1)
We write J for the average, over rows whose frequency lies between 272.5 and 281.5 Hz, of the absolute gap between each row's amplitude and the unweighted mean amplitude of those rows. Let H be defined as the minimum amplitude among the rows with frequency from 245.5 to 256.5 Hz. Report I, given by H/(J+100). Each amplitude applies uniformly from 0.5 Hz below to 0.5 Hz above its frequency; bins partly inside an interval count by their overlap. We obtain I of 3.42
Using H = 379.8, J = 11.0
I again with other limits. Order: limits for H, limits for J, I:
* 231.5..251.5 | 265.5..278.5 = 3.36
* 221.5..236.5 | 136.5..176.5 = 3.38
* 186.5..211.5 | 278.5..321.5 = 3.16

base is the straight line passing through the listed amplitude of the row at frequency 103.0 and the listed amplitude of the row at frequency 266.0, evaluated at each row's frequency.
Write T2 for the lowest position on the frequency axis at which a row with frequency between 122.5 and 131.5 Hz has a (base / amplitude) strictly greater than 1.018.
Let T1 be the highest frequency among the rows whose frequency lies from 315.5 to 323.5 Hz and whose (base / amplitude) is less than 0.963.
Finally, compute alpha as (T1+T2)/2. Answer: 222.5 Hz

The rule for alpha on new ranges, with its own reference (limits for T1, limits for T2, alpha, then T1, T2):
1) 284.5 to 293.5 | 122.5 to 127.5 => 208.5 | 293.0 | 124.0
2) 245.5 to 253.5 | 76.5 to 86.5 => 164.5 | 252.0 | 77.0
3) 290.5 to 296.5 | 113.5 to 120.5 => 205.0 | 295.0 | 115.0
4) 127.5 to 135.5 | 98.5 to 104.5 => 117.5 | 134.0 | 101.0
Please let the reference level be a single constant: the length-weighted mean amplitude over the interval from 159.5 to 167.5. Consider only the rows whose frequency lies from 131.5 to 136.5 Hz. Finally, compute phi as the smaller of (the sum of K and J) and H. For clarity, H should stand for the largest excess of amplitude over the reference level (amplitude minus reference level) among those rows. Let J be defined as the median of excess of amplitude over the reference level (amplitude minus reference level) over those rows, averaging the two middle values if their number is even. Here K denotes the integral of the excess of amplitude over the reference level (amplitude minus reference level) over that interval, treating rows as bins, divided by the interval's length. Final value 49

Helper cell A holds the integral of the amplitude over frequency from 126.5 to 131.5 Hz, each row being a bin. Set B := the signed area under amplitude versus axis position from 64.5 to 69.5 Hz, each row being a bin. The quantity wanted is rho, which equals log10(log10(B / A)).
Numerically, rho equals -1.59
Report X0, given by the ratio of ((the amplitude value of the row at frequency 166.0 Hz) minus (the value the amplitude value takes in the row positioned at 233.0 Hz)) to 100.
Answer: -0.19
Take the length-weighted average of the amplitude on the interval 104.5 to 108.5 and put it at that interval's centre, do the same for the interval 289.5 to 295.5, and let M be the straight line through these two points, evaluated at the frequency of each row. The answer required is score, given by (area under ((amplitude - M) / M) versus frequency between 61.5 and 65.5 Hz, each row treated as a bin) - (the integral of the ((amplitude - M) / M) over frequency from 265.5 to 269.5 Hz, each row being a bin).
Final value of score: 0.15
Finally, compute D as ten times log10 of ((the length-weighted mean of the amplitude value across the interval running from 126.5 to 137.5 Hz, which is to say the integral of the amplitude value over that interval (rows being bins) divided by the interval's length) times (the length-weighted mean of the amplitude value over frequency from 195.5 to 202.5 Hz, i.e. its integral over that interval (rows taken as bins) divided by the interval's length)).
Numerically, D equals 51.4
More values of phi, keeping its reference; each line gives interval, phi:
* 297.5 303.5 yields 65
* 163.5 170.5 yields 1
